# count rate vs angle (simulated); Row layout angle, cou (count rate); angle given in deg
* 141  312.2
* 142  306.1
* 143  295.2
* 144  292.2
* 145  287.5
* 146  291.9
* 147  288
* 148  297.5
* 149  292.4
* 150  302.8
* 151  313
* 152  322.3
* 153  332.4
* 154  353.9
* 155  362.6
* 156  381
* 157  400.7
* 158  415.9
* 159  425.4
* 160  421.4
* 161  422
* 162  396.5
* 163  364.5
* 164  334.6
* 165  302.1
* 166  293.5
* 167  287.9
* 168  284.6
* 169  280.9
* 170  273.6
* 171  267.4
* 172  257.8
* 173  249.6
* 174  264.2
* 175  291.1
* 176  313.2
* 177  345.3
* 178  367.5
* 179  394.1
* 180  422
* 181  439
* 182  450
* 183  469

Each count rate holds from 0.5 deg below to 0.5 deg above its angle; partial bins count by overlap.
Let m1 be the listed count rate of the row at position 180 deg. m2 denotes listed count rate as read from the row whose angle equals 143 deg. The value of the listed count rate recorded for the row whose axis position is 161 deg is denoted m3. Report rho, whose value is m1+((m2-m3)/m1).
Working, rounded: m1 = 422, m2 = 295.2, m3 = 422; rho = 422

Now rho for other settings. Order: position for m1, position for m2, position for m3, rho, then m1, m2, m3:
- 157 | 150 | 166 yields 401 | 400.7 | 302.8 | 293.5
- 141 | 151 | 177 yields 312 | 312.2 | 313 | 345.3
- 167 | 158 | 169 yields 288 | 287.9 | 415.9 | 280.9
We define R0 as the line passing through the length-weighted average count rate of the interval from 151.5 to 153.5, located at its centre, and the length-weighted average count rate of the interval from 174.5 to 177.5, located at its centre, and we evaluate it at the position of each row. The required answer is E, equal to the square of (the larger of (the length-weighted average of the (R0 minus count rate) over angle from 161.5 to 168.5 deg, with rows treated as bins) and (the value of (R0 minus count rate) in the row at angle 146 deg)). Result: 1478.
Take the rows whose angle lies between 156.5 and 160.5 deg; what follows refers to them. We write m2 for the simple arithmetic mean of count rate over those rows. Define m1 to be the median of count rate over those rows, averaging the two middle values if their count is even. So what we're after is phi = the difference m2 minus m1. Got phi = -2.8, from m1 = 419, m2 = 416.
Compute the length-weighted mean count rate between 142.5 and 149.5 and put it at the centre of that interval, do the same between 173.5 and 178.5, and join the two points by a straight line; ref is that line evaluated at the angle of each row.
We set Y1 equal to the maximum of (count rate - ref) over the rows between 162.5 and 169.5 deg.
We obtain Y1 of 59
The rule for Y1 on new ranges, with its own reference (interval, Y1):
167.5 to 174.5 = -25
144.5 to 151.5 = 17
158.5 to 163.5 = 123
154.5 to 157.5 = 100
